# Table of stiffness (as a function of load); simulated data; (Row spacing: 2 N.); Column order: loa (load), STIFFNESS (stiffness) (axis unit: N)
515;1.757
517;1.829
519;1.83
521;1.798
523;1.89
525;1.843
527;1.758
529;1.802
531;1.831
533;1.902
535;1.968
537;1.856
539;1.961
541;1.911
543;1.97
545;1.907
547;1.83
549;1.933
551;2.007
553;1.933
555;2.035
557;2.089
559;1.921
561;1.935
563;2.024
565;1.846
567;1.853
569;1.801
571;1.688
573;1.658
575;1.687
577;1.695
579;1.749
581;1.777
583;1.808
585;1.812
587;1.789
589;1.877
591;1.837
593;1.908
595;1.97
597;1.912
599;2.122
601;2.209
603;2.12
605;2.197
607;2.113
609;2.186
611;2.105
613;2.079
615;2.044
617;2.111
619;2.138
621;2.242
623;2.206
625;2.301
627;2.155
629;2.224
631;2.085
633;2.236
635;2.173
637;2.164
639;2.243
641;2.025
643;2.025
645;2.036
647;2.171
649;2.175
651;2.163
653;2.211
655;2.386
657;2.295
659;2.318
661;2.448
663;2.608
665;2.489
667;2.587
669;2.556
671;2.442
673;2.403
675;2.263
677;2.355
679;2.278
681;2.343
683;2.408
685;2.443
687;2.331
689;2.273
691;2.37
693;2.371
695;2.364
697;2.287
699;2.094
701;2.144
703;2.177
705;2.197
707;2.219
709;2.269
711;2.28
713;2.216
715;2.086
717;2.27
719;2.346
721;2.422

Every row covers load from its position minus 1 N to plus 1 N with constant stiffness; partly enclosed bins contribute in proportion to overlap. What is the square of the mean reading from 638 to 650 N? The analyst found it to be 4.46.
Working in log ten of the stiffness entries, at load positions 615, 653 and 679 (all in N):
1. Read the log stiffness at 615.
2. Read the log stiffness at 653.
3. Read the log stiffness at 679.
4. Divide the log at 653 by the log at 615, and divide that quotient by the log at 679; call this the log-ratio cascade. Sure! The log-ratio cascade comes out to 3.1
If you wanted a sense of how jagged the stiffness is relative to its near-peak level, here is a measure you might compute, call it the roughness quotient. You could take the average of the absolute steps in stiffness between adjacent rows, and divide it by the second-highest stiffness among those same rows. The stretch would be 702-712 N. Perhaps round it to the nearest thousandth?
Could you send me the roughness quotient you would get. 0.011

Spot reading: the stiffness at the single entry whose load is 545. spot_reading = 1.907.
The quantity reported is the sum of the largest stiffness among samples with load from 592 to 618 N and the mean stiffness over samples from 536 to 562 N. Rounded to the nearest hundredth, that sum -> 4.15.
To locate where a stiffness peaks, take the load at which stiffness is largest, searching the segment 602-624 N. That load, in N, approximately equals 621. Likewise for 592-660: 655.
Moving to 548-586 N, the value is 557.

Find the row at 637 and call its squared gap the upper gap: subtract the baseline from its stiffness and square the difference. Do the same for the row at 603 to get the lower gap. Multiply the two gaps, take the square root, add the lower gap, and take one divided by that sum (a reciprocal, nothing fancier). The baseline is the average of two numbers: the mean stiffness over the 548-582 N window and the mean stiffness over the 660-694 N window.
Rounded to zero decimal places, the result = 1489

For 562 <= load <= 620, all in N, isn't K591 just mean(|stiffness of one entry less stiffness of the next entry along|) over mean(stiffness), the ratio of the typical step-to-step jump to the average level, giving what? 0.032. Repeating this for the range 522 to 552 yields 0.037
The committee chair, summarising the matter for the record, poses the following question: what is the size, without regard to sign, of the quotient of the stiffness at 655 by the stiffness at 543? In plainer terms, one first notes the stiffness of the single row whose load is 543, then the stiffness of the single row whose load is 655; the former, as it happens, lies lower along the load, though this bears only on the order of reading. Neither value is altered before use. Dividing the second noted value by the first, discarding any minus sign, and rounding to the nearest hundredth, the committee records 1.21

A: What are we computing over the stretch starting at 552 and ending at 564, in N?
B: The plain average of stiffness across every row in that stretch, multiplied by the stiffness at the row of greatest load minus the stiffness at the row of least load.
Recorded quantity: 0.18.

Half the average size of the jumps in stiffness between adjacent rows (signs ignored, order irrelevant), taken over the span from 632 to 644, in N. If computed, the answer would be 0.037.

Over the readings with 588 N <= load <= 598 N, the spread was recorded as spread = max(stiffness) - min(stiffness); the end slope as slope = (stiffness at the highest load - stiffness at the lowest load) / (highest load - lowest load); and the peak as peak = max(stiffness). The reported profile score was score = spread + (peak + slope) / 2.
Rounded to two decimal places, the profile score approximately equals 1.12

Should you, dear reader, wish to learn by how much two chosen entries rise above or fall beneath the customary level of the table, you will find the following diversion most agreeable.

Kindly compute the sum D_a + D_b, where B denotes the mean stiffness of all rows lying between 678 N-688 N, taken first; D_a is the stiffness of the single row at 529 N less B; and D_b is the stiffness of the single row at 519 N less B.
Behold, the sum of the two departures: -1.09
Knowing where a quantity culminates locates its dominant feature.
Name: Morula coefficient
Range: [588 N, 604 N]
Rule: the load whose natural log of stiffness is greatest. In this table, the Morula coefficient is 601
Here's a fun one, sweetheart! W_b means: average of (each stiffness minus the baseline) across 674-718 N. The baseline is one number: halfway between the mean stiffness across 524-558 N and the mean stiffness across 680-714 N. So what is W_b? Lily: 0.18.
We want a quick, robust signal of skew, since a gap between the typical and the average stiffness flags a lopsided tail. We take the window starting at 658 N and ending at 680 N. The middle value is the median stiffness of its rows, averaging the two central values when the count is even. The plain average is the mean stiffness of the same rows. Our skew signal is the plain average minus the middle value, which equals -0.010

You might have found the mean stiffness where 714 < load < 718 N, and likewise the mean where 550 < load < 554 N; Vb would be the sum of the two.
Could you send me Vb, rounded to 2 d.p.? 4.15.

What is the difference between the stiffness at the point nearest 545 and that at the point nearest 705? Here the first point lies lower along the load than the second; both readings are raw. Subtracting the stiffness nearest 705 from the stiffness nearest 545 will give -0.290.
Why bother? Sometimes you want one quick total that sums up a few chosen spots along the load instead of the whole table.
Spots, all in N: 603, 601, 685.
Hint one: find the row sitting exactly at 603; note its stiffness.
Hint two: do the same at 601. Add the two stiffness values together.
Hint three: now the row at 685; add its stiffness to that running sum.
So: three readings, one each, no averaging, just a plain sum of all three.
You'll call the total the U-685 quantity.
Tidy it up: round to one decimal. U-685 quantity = 6.8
